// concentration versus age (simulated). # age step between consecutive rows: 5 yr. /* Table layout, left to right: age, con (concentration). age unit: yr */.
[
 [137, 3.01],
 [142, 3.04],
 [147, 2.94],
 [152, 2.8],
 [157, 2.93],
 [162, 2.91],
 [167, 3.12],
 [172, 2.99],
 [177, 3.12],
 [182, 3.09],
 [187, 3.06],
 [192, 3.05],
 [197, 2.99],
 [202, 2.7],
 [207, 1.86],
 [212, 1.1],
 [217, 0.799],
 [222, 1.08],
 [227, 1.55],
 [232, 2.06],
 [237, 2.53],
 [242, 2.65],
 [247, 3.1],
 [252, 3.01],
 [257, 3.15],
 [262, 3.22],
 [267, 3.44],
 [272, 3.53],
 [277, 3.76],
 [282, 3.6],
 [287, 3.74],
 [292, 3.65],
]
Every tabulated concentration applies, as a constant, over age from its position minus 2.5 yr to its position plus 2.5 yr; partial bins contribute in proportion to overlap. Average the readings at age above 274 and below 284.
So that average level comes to 3.68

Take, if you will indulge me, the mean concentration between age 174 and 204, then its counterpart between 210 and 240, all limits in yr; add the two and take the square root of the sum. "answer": 2.13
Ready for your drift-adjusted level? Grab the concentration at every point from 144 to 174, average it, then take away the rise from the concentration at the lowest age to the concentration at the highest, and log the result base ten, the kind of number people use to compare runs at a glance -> 0.46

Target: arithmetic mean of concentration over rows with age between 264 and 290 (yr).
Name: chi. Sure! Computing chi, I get 3.61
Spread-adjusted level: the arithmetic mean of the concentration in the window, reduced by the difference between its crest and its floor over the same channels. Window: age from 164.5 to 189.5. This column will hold 2.9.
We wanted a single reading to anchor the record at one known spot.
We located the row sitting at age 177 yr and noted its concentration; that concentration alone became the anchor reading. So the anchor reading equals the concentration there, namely 3.12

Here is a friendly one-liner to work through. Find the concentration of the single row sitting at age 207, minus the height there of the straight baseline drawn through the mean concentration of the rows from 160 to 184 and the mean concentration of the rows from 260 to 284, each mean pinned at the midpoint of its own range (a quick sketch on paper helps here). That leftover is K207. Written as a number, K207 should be -1.35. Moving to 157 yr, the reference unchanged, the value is -0.05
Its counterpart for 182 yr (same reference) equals 0.00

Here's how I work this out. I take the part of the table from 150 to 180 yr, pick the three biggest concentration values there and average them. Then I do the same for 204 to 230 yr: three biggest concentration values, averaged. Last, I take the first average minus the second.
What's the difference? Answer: 1.6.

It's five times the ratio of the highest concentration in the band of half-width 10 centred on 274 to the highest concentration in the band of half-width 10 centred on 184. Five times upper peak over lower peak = 6.0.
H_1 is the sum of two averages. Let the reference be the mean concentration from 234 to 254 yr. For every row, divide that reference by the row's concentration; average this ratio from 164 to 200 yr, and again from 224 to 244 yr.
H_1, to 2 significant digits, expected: 2.3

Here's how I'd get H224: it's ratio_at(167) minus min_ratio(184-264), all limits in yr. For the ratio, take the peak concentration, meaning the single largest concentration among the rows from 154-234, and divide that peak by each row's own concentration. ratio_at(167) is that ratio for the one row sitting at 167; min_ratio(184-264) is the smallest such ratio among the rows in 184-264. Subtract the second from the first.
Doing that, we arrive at 0.031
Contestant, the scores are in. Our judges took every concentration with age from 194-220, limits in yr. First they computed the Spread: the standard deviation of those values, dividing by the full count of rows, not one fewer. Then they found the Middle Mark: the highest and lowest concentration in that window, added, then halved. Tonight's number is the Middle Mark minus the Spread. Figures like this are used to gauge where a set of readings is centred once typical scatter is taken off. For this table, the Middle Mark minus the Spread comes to 1.0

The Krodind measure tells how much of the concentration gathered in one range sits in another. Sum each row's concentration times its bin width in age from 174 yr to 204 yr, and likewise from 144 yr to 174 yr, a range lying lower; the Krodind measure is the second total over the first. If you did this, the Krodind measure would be 0.98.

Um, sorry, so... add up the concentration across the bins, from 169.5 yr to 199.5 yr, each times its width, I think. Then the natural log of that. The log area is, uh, 4.5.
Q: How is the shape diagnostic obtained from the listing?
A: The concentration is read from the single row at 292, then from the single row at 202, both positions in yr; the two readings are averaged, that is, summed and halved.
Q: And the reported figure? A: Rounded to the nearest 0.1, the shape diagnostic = 3.2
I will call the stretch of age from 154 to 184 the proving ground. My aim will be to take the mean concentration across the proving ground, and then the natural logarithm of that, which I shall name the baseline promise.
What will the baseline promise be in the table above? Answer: 1.11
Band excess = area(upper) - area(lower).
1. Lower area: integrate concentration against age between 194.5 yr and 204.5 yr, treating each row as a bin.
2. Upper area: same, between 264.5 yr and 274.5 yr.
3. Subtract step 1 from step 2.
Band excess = 6.4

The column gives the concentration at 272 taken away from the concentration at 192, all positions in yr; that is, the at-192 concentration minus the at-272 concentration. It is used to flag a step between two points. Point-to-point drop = -0.48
